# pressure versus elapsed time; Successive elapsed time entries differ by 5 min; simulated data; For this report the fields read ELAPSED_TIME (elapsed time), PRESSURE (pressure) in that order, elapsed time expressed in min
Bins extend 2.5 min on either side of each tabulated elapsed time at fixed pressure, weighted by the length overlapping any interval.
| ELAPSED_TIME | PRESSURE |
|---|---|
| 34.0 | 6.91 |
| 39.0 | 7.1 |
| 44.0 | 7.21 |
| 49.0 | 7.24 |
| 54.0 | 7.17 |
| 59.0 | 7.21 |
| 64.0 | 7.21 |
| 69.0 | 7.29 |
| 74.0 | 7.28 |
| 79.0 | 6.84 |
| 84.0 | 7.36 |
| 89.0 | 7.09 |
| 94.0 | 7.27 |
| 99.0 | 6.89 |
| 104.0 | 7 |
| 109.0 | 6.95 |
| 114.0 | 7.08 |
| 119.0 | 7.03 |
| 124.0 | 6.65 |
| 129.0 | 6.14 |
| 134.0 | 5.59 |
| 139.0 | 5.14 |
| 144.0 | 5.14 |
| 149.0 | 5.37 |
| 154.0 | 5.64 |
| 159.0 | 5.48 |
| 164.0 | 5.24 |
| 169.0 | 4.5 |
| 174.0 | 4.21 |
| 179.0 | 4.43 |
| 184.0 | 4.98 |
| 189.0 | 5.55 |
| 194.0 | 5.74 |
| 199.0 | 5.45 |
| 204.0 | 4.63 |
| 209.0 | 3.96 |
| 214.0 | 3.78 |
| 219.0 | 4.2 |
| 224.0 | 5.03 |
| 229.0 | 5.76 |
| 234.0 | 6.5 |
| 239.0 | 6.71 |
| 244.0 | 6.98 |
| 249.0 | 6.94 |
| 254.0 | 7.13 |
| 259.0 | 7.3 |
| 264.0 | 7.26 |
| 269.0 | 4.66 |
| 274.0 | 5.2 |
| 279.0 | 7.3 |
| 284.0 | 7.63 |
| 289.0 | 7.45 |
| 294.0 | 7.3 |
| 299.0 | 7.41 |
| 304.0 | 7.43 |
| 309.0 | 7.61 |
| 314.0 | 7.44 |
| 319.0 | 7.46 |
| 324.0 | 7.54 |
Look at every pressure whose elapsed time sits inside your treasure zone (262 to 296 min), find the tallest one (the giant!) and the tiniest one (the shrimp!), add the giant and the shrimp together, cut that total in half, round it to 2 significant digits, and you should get 6.1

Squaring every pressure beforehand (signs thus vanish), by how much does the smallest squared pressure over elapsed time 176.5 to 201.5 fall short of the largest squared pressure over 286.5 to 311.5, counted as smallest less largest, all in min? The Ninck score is -38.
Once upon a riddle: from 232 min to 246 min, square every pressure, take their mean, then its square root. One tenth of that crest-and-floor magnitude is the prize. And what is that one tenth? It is 0.67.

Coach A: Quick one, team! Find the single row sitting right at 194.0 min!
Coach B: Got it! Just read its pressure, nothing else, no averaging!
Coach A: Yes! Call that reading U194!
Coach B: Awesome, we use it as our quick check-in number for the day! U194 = 5.74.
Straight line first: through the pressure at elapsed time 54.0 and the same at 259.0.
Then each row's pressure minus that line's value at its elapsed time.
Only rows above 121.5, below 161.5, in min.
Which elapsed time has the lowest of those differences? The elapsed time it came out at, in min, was 144.0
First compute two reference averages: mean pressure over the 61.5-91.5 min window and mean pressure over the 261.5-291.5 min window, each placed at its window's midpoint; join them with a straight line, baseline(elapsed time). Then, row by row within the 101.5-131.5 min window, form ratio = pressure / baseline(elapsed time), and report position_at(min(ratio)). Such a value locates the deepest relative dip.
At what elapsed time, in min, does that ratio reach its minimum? 129.0 min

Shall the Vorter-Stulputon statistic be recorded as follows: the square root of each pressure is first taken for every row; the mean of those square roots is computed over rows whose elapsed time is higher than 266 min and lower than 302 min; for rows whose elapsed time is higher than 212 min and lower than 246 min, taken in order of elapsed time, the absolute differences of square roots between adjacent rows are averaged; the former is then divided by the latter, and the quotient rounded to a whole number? 22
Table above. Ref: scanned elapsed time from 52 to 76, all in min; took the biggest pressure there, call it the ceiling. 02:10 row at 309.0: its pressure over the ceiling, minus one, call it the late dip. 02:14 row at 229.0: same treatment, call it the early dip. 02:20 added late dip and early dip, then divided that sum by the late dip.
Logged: -3.8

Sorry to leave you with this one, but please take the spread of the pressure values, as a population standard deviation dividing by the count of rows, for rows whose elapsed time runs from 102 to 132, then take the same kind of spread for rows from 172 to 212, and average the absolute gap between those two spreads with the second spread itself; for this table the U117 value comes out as 0.46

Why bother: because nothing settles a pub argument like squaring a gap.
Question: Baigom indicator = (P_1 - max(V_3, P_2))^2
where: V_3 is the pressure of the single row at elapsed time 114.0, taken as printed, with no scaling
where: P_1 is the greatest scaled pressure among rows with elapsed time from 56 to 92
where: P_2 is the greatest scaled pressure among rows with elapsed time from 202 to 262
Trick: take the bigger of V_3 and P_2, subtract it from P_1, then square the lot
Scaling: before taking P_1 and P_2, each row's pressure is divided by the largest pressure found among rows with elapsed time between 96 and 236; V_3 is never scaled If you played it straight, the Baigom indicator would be 36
